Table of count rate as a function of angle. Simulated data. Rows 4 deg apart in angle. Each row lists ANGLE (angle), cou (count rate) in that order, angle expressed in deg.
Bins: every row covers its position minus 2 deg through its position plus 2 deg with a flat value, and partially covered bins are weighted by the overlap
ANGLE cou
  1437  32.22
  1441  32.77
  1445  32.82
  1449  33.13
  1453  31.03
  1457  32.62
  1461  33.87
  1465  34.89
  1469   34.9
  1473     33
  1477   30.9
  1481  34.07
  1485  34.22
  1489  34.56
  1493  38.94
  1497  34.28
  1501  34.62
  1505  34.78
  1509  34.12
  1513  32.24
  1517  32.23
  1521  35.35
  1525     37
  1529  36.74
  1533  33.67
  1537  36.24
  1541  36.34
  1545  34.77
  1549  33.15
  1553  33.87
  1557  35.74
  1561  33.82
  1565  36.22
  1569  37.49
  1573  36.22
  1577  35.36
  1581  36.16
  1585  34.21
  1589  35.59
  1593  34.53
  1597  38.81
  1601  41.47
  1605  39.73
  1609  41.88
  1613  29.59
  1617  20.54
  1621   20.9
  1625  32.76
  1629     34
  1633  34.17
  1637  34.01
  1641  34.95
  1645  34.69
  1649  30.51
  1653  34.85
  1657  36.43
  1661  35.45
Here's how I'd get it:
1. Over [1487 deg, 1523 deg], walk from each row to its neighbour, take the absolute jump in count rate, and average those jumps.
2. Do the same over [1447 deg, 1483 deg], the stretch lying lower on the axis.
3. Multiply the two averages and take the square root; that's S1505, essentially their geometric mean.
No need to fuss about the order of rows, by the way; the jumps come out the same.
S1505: 1.77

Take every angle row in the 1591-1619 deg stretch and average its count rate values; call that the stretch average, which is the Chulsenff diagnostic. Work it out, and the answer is 35.2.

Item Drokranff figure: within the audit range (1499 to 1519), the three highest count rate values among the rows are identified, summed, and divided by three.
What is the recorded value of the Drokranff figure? 34.5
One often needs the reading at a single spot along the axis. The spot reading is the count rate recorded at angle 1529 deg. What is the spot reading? 36.74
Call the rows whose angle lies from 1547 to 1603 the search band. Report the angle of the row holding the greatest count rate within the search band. 1601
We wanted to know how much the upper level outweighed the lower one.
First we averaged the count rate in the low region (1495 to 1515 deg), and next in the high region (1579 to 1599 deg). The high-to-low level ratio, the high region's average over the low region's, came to 1.05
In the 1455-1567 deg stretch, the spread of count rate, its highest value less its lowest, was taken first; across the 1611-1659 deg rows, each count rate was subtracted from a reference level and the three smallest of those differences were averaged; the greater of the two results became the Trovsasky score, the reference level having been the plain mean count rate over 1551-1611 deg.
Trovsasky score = 8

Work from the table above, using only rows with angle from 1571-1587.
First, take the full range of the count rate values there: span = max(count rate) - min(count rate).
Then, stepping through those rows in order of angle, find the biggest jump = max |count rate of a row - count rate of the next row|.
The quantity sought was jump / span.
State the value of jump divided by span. 0.97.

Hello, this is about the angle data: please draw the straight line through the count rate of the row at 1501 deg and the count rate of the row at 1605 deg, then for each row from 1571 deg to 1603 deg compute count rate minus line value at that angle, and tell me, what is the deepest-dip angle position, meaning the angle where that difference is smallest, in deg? 1593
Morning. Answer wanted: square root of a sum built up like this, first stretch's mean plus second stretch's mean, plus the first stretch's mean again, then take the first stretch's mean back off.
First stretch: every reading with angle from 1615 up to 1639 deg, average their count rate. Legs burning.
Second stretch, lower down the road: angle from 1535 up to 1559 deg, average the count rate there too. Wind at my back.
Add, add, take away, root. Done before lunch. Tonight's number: 8.03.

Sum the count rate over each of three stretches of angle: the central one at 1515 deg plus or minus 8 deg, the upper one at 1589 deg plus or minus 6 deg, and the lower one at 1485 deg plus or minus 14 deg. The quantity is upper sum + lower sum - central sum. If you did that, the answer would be 210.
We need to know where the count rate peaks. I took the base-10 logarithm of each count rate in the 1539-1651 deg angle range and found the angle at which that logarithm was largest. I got 1609 deg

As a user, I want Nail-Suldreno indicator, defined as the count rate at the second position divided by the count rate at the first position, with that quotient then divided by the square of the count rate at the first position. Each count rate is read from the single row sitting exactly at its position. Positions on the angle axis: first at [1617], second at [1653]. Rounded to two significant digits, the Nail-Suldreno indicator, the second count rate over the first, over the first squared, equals 0.0040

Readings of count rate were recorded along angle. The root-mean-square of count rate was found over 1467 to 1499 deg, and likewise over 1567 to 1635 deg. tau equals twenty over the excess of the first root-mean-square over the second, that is -52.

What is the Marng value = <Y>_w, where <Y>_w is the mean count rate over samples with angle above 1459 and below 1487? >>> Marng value 33.7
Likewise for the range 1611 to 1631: 27.6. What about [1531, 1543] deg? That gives 35.4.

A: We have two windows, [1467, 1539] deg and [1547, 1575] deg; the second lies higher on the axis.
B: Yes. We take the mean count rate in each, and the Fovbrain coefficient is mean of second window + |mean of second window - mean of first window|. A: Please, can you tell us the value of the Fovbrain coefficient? 35.9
